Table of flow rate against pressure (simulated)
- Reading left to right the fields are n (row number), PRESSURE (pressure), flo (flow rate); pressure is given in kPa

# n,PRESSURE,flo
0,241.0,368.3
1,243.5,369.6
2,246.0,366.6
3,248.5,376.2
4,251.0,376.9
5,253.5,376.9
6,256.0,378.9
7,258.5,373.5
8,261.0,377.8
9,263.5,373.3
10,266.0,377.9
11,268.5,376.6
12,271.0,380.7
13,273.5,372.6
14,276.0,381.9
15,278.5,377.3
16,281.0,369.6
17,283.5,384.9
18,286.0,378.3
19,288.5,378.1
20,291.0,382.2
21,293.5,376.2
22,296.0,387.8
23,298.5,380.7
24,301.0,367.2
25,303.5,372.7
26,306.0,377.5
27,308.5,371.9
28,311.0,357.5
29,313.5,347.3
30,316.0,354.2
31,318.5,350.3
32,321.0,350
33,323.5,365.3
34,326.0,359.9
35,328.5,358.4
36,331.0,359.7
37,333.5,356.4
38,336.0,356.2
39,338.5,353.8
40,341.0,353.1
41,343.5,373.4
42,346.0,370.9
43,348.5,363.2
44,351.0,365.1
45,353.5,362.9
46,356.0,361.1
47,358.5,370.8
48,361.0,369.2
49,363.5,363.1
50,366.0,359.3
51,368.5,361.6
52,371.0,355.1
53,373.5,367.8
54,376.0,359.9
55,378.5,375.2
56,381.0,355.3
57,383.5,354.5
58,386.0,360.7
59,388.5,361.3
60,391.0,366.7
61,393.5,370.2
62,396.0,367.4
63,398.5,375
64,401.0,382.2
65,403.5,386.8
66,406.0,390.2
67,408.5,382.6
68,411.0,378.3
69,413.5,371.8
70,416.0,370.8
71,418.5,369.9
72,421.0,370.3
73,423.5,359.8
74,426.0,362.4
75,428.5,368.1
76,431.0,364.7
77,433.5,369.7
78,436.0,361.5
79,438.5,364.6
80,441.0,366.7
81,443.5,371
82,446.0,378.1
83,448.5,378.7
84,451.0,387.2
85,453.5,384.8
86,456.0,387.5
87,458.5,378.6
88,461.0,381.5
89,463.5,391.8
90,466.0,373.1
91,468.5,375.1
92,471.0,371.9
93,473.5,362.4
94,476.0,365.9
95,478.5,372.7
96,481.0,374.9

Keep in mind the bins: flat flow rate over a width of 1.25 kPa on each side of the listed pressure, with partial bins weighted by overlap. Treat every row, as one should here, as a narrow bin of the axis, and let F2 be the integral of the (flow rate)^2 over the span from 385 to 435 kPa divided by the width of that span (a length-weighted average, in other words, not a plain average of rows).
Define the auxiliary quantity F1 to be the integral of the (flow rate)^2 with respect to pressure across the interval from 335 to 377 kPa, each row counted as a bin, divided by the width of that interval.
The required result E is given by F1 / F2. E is 0.95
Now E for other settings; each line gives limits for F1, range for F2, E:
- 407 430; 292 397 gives 1.04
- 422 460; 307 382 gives 1.06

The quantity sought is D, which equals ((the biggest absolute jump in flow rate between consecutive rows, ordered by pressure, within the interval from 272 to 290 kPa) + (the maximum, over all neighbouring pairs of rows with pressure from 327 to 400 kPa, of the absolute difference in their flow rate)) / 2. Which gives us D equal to 17.8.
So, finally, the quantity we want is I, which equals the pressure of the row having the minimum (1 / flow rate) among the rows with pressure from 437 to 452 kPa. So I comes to 451.0 kPa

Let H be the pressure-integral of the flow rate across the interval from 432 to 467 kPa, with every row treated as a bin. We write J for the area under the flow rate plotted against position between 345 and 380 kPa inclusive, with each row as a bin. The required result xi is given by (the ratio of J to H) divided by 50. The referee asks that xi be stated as 0.0194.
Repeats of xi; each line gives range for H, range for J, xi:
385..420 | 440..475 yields 0.0202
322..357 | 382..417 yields 0.0206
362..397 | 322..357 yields 0.0199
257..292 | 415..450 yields 0.0195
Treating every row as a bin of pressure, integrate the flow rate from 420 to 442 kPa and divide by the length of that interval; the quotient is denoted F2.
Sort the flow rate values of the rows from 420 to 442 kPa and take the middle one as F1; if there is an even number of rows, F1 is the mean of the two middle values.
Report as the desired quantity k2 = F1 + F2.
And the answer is 730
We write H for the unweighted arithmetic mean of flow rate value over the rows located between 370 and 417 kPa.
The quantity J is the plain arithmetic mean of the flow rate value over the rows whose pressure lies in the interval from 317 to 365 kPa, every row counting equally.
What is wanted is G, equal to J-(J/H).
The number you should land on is 360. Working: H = 370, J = 361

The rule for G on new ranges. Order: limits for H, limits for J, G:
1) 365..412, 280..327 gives 368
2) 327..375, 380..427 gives 369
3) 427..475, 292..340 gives 362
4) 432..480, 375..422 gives 370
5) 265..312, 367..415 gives 369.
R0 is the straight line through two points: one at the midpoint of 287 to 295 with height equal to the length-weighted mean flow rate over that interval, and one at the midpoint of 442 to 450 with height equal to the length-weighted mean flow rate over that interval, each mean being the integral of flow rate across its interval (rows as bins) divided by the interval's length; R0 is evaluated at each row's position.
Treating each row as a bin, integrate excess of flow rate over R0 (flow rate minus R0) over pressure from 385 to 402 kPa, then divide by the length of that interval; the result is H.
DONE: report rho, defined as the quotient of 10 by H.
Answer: -1.2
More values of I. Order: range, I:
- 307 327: 308.5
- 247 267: 256.0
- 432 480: 463.5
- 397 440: 406.0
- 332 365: 343.5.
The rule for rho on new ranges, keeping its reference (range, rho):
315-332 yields -0.5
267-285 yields -5.8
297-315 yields -0.9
